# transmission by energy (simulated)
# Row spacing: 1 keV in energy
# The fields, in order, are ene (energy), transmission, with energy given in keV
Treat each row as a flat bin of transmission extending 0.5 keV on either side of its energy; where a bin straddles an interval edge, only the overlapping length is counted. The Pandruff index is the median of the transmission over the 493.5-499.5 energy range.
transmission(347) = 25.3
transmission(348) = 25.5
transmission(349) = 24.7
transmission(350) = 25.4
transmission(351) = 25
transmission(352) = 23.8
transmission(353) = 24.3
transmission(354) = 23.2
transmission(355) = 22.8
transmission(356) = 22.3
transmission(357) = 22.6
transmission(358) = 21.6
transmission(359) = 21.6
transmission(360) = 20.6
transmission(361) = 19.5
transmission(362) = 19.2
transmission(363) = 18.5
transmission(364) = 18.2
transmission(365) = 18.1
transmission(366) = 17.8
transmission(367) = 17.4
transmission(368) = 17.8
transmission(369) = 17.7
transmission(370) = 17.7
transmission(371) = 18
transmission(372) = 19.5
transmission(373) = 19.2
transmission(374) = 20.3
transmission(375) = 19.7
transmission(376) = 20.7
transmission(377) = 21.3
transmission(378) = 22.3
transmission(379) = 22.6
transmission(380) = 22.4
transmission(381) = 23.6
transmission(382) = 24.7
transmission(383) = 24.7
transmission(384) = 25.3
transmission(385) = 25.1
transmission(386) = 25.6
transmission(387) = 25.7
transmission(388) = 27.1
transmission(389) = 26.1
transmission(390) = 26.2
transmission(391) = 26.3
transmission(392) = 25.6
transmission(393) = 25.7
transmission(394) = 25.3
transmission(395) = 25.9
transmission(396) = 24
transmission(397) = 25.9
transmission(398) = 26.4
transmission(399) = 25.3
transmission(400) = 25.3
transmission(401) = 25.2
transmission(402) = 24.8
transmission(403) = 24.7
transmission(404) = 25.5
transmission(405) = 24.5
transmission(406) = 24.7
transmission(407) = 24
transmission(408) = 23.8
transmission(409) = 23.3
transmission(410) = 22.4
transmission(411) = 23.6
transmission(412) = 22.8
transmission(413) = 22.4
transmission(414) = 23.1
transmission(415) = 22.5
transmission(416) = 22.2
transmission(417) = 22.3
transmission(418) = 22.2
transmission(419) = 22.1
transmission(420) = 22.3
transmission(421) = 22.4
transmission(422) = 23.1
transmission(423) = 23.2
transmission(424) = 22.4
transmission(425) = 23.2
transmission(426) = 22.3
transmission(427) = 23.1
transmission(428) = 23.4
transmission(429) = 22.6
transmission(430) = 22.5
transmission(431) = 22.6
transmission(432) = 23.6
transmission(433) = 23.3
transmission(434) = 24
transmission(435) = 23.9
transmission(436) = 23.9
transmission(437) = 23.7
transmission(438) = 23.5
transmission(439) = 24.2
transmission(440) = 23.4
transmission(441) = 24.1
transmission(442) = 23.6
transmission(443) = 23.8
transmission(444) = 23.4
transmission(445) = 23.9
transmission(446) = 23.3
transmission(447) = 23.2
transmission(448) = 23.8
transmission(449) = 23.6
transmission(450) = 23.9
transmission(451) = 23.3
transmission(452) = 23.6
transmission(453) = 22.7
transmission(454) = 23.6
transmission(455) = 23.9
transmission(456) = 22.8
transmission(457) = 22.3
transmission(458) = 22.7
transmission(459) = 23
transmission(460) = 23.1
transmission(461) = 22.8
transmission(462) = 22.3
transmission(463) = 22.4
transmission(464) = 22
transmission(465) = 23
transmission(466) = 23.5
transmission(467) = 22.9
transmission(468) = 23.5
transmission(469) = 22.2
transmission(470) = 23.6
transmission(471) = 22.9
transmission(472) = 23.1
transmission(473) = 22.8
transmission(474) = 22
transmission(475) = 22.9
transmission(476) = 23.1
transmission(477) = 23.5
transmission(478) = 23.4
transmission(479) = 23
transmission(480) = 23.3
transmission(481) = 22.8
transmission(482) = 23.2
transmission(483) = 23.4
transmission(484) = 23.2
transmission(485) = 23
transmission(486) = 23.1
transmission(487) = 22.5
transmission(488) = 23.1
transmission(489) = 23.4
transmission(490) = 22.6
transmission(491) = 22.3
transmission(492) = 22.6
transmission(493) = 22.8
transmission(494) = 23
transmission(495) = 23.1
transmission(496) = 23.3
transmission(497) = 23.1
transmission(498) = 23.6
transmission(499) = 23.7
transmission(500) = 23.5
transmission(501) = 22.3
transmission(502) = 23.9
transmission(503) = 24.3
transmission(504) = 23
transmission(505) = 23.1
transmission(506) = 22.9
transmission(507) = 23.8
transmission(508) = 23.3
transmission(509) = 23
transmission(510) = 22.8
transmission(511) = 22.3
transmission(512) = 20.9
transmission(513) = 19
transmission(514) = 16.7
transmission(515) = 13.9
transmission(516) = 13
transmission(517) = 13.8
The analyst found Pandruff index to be 23.2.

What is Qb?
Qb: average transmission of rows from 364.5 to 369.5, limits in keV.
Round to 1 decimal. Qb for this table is 17.8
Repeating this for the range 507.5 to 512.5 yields 22.5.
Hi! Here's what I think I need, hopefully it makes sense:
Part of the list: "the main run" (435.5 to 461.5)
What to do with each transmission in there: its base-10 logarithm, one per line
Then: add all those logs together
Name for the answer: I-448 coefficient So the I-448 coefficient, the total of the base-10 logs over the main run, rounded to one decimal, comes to 35.6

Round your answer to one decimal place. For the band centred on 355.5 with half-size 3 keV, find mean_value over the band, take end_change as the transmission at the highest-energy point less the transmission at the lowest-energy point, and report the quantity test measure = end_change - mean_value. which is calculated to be -25.5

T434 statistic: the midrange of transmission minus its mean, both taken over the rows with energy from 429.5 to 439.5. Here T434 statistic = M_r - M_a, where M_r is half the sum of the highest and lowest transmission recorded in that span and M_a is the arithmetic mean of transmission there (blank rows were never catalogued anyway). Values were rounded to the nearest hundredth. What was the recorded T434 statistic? -0.17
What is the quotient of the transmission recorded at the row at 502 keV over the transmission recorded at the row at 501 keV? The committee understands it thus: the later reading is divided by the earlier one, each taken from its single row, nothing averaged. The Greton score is 1.07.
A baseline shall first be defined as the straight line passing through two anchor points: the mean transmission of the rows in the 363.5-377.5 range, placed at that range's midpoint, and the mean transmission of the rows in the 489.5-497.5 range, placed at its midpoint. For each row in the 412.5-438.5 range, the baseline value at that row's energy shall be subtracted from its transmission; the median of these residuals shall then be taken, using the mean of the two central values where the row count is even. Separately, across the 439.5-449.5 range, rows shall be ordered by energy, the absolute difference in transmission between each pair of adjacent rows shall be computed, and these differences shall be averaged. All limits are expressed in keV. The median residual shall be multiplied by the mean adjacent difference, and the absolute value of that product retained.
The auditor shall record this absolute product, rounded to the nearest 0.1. 1.0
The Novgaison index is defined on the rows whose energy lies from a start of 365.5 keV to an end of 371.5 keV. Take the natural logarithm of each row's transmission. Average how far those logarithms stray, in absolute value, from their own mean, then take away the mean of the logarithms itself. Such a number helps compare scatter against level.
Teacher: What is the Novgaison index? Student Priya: -2.87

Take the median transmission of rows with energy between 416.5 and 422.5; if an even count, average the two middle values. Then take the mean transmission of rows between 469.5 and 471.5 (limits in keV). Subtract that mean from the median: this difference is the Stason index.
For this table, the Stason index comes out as -1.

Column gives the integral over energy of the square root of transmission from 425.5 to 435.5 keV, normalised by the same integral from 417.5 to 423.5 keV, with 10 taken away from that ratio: -8.3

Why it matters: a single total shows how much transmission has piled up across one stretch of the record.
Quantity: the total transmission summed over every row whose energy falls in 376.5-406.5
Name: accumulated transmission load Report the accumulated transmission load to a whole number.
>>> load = 748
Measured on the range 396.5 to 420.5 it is 571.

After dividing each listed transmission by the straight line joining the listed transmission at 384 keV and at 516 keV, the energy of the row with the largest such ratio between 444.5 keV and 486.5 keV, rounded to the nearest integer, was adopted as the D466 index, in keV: 486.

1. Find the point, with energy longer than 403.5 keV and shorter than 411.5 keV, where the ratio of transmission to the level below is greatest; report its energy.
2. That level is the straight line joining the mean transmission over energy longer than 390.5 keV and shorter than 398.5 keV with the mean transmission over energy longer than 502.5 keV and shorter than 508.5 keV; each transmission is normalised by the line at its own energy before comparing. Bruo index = 404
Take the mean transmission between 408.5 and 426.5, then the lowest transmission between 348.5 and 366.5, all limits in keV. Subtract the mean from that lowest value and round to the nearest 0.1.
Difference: -4.9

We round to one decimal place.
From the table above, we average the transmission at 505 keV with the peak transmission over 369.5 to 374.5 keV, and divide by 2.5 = 8.7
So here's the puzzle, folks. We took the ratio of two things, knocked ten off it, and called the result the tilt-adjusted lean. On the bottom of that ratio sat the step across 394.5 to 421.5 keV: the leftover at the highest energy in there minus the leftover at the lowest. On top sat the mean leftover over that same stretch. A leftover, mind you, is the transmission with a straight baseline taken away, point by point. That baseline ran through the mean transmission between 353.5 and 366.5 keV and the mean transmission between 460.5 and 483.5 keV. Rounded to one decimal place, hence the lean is -10.6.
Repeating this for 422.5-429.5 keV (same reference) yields -11.3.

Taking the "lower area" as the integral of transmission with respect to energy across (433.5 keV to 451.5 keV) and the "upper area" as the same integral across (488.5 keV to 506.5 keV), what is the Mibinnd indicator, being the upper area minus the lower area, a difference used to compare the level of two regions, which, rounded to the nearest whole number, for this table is -10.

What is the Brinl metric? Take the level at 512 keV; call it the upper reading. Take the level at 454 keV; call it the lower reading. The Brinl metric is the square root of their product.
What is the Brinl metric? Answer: 22.2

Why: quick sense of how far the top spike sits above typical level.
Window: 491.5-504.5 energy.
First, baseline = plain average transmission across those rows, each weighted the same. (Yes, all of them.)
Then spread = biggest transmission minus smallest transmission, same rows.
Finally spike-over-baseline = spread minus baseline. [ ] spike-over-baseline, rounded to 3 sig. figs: -21.2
